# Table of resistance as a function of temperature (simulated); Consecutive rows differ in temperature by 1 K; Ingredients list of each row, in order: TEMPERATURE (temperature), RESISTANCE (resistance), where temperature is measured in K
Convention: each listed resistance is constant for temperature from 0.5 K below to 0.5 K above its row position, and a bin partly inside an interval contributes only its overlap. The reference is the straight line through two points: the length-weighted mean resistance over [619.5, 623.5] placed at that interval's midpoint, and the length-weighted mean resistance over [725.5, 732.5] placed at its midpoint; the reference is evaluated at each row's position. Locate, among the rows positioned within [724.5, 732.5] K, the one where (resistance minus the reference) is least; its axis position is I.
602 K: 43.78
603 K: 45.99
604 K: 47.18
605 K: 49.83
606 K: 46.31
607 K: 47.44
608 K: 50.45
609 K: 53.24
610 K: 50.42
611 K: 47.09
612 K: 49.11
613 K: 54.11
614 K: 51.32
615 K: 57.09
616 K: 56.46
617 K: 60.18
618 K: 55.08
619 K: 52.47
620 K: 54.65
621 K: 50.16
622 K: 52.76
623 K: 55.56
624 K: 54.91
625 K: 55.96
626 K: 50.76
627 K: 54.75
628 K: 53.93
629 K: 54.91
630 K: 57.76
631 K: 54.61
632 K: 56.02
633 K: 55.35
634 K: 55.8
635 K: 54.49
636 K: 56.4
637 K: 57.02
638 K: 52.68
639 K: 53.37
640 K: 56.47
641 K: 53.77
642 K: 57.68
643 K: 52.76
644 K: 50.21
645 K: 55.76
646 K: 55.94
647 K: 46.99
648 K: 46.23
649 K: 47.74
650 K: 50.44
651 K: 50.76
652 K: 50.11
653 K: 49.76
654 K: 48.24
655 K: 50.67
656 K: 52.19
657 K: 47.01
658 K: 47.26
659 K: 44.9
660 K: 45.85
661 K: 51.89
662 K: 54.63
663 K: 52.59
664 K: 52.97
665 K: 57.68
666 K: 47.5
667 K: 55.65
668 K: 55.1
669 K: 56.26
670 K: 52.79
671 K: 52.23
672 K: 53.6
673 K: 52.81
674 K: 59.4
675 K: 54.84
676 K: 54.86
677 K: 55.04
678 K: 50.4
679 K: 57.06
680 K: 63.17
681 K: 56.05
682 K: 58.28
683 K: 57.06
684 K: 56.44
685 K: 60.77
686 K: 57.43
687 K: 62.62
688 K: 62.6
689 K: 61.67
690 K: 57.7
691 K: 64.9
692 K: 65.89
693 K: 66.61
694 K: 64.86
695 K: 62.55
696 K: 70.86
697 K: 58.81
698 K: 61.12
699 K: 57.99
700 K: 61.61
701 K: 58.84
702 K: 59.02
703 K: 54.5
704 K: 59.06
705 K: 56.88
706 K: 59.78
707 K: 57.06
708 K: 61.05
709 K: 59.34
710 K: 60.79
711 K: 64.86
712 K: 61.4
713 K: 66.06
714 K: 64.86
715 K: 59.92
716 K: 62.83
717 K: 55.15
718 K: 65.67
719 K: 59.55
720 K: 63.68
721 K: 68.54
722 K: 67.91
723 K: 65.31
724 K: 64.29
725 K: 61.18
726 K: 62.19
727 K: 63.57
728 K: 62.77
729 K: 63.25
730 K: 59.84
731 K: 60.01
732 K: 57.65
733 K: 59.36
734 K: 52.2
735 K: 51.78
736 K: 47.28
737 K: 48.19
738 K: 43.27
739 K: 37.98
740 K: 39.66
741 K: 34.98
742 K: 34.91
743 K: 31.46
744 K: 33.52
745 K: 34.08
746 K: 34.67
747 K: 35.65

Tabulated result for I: 732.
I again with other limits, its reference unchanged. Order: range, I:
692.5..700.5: 699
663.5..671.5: 666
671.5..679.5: 678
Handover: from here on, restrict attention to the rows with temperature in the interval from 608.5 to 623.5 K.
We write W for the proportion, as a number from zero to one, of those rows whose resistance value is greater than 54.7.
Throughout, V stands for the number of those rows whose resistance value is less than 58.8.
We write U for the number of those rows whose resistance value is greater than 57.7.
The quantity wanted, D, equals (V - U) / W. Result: 39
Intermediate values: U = 1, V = 14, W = 0.3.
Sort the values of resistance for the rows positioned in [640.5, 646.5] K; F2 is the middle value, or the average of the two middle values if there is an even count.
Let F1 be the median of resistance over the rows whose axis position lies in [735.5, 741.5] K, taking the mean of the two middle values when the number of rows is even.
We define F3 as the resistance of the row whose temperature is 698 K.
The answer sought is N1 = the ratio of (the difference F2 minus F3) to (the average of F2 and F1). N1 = -0.13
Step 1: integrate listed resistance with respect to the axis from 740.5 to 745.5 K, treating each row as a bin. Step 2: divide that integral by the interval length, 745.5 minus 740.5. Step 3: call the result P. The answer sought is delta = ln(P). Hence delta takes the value 3.52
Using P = 34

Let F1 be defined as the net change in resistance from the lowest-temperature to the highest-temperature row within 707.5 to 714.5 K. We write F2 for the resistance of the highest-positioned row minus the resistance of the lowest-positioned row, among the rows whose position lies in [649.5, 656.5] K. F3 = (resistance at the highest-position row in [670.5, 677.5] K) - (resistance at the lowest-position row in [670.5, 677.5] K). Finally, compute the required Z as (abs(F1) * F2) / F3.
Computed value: 2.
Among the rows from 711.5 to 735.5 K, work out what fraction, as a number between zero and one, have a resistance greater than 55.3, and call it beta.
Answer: 0.9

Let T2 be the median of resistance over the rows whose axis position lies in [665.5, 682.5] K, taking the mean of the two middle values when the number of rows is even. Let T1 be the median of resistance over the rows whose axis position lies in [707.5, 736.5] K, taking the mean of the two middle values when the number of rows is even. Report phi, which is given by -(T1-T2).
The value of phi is -6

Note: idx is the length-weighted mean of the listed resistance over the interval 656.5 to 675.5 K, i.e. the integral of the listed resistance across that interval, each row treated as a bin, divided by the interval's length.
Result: 52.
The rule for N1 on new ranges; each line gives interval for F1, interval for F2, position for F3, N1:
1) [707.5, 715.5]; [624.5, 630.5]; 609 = 0.03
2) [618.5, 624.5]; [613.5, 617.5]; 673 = 0.07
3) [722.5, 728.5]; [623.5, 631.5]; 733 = -0.08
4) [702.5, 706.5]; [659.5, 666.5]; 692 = -0.24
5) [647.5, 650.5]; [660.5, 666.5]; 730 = -0.14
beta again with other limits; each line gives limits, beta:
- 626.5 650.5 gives 0.4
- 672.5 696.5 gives 0.8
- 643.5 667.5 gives 0.2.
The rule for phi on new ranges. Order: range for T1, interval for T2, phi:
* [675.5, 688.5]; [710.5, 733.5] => 6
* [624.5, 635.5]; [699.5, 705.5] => 4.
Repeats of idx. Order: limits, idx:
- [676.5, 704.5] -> 60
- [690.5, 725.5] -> 62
